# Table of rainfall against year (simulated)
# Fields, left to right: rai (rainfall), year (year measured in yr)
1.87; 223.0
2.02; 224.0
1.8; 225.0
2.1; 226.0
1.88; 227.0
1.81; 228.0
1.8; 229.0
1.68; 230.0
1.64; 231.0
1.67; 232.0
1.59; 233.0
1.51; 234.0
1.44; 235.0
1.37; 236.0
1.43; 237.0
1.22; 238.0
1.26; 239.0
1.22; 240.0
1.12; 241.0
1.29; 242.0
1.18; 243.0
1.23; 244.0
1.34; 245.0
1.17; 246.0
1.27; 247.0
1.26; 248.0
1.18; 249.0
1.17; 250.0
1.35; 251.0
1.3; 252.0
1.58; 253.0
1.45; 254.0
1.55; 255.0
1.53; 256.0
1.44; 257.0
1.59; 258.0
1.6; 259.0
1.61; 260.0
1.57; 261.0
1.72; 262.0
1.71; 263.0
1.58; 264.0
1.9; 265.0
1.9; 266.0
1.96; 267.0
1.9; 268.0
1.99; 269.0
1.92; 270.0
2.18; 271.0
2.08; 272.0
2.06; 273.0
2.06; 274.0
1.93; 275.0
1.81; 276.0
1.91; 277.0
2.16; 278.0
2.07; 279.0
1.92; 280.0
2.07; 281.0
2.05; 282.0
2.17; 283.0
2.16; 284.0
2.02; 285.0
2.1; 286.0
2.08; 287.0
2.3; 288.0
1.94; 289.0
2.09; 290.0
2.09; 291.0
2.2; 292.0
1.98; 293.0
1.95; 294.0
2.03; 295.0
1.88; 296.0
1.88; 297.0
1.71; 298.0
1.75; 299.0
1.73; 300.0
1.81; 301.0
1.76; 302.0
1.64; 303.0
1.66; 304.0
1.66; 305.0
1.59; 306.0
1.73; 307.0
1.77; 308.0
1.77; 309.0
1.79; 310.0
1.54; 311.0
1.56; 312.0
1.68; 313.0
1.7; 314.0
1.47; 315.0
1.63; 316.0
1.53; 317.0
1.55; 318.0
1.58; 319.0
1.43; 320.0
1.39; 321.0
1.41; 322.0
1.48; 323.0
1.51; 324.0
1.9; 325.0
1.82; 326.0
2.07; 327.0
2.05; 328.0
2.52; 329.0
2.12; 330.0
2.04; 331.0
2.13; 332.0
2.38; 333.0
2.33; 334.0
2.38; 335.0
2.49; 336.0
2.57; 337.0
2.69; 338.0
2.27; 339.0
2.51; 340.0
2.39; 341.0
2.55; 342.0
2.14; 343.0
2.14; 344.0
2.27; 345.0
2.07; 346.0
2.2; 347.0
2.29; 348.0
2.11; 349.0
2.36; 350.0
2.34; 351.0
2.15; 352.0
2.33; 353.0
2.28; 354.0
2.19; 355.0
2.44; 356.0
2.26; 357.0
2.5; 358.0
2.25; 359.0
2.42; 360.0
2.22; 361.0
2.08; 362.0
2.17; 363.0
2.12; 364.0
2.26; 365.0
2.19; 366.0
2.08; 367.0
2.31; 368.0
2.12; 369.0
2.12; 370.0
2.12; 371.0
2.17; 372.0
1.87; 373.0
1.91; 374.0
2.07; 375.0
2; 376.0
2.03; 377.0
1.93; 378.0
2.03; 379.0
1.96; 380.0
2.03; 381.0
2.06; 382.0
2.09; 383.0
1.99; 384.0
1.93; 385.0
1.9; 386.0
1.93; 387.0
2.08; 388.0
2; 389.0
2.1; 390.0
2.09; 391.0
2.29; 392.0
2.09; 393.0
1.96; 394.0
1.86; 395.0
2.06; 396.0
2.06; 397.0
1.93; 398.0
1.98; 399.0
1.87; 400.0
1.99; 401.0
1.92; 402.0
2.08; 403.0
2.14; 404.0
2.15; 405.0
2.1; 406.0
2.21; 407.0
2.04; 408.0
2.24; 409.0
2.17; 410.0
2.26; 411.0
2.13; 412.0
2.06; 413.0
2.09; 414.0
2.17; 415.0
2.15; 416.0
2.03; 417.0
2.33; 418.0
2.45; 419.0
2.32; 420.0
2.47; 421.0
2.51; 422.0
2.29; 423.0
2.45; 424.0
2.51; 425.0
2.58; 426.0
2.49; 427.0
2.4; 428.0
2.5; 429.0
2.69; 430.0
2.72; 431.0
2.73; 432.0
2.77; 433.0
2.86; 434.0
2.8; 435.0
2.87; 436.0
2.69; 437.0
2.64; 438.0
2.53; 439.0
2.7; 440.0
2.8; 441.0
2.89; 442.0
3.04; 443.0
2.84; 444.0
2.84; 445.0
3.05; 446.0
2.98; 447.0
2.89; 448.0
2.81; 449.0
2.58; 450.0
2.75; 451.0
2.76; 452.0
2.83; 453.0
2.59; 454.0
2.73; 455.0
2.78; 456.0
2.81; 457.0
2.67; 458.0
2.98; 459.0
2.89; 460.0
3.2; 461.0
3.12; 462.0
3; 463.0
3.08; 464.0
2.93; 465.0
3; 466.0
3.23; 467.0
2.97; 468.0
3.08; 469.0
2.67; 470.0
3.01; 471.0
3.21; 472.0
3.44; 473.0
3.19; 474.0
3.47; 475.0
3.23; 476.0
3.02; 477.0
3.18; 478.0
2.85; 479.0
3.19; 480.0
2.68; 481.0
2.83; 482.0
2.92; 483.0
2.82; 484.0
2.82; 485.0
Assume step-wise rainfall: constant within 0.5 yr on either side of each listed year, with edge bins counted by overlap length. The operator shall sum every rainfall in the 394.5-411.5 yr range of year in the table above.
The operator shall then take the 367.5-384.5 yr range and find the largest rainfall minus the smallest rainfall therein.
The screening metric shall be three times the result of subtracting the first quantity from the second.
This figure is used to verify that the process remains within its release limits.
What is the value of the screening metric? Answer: -104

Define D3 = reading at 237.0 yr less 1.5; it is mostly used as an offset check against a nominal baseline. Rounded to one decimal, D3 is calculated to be -0.1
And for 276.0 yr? 0.3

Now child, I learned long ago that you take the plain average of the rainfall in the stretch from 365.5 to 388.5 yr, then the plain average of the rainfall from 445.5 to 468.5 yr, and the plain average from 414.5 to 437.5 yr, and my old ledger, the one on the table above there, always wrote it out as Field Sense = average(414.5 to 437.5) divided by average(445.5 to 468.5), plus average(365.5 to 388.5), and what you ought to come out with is 2.91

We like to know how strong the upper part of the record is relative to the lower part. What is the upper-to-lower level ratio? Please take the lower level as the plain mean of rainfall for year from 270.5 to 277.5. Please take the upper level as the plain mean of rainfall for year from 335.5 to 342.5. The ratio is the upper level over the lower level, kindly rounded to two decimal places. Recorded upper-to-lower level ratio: 1.25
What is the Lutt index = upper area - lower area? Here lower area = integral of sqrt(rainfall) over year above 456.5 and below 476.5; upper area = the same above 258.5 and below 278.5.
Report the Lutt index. -8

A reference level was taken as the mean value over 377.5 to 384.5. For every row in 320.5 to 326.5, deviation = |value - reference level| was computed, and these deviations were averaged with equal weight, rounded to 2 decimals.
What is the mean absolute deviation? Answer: 0.43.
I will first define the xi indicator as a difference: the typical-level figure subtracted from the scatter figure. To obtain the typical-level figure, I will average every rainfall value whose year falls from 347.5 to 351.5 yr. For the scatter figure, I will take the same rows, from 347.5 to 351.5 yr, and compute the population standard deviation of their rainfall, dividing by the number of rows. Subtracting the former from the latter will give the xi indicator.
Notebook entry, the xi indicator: -2.18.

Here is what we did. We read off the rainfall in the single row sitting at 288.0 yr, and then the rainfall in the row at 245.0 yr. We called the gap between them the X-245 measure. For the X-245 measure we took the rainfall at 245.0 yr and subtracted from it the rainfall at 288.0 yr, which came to -1.0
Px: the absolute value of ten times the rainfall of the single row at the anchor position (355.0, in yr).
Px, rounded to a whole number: 22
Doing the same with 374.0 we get 19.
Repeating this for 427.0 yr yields 25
